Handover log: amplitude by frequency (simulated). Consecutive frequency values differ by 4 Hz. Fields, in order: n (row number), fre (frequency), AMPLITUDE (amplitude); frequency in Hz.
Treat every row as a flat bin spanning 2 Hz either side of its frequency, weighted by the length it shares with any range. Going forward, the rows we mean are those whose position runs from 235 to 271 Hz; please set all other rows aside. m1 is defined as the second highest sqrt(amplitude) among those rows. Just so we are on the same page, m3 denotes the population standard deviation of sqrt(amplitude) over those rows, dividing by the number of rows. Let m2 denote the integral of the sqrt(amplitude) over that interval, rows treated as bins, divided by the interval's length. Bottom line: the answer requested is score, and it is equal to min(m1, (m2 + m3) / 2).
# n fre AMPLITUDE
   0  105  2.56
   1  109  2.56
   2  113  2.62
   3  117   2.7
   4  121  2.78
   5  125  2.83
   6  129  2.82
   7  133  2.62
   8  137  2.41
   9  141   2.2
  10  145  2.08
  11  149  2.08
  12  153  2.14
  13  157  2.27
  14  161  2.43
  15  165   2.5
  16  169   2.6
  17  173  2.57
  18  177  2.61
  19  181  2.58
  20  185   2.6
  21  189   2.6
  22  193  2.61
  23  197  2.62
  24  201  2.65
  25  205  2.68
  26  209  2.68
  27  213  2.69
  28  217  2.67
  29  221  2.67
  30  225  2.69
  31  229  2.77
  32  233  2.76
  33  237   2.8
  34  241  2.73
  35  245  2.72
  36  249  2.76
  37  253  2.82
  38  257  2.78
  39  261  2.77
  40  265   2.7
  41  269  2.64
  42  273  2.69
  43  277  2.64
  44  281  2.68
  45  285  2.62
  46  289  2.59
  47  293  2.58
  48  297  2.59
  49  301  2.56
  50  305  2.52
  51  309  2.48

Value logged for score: 0.837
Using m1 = 1.673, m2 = 1.66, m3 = 0.016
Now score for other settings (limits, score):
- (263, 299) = 0.818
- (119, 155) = 0.829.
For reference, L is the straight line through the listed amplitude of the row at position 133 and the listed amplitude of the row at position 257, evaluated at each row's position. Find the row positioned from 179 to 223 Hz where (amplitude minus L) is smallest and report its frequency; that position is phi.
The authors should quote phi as 181 Hz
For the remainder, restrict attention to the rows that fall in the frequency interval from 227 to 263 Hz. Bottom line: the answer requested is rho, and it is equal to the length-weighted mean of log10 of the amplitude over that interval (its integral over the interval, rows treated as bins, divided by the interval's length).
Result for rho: 0.44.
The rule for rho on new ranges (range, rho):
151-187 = 0.39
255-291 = 0.43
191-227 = 0.43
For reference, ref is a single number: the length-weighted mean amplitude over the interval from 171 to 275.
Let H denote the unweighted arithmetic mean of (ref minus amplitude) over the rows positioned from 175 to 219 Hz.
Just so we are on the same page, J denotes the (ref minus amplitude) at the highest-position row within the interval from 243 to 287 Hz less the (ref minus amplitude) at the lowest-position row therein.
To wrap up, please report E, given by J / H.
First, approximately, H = 0.05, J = 0.10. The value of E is 1.9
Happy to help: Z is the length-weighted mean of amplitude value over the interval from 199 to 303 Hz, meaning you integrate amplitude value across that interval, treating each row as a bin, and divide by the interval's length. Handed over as 2.69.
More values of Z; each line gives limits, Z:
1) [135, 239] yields 2.54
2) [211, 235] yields 2.71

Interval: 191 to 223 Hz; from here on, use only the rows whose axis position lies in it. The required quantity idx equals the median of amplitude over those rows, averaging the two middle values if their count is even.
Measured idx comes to 2.67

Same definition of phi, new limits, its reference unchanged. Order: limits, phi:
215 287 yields 285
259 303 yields 301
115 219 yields 149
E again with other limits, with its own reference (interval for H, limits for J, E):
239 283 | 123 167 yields -9.7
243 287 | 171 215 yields 5.0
